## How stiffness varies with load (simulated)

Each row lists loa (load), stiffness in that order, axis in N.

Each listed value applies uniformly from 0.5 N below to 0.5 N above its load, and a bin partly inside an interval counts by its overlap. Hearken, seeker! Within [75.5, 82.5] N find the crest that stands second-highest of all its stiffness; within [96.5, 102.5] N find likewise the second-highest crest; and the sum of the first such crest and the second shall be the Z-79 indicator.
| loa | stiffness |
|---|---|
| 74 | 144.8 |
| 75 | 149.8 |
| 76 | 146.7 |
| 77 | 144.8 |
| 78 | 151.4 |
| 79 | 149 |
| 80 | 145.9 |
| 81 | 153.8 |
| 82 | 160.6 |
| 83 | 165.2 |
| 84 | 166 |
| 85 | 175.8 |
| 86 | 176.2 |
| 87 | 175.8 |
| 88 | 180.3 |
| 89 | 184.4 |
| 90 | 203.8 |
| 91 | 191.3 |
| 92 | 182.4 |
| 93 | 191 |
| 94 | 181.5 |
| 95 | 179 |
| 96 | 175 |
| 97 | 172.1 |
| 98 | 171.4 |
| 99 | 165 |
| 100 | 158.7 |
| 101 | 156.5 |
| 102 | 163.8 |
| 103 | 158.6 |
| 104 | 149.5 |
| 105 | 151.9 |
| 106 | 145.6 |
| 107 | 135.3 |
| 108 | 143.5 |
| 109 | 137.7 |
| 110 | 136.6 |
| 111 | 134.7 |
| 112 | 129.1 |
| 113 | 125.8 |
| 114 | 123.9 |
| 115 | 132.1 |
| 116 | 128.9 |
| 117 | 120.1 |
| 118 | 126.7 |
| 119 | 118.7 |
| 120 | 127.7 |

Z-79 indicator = 325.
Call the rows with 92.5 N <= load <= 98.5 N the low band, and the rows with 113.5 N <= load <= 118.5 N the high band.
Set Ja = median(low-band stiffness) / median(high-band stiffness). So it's 1.40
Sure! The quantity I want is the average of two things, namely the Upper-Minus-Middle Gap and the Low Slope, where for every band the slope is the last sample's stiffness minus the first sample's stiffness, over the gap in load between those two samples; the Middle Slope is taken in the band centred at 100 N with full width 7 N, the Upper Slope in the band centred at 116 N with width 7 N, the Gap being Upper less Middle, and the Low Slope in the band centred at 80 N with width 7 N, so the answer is 2.2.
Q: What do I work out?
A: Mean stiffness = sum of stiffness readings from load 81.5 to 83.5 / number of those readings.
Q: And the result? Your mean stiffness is 163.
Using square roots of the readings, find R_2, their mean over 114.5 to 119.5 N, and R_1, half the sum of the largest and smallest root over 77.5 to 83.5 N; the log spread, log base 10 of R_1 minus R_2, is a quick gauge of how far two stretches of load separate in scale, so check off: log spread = 0.11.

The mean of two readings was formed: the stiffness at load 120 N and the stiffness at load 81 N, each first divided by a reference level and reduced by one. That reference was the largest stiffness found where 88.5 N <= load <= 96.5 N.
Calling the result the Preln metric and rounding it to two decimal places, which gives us -0.31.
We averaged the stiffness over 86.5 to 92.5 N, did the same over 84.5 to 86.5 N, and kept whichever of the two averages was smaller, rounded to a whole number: 176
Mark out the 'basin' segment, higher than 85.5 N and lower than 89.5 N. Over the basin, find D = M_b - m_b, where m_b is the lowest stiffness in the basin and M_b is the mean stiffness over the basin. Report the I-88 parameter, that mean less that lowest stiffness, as 3.4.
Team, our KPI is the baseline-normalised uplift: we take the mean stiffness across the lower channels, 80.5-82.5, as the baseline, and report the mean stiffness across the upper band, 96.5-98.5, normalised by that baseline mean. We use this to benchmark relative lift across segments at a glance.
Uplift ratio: 1.1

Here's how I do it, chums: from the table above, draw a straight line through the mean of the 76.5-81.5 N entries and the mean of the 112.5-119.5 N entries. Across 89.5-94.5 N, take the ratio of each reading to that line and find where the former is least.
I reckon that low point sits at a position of 92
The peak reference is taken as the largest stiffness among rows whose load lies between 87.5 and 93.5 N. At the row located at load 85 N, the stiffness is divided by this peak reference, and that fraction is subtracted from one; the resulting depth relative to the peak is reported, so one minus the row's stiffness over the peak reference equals 0.14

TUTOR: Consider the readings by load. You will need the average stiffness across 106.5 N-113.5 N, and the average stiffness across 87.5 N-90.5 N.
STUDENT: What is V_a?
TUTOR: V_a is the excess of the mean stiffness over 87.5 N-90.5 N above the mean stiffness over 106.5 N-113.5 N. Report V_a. 55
